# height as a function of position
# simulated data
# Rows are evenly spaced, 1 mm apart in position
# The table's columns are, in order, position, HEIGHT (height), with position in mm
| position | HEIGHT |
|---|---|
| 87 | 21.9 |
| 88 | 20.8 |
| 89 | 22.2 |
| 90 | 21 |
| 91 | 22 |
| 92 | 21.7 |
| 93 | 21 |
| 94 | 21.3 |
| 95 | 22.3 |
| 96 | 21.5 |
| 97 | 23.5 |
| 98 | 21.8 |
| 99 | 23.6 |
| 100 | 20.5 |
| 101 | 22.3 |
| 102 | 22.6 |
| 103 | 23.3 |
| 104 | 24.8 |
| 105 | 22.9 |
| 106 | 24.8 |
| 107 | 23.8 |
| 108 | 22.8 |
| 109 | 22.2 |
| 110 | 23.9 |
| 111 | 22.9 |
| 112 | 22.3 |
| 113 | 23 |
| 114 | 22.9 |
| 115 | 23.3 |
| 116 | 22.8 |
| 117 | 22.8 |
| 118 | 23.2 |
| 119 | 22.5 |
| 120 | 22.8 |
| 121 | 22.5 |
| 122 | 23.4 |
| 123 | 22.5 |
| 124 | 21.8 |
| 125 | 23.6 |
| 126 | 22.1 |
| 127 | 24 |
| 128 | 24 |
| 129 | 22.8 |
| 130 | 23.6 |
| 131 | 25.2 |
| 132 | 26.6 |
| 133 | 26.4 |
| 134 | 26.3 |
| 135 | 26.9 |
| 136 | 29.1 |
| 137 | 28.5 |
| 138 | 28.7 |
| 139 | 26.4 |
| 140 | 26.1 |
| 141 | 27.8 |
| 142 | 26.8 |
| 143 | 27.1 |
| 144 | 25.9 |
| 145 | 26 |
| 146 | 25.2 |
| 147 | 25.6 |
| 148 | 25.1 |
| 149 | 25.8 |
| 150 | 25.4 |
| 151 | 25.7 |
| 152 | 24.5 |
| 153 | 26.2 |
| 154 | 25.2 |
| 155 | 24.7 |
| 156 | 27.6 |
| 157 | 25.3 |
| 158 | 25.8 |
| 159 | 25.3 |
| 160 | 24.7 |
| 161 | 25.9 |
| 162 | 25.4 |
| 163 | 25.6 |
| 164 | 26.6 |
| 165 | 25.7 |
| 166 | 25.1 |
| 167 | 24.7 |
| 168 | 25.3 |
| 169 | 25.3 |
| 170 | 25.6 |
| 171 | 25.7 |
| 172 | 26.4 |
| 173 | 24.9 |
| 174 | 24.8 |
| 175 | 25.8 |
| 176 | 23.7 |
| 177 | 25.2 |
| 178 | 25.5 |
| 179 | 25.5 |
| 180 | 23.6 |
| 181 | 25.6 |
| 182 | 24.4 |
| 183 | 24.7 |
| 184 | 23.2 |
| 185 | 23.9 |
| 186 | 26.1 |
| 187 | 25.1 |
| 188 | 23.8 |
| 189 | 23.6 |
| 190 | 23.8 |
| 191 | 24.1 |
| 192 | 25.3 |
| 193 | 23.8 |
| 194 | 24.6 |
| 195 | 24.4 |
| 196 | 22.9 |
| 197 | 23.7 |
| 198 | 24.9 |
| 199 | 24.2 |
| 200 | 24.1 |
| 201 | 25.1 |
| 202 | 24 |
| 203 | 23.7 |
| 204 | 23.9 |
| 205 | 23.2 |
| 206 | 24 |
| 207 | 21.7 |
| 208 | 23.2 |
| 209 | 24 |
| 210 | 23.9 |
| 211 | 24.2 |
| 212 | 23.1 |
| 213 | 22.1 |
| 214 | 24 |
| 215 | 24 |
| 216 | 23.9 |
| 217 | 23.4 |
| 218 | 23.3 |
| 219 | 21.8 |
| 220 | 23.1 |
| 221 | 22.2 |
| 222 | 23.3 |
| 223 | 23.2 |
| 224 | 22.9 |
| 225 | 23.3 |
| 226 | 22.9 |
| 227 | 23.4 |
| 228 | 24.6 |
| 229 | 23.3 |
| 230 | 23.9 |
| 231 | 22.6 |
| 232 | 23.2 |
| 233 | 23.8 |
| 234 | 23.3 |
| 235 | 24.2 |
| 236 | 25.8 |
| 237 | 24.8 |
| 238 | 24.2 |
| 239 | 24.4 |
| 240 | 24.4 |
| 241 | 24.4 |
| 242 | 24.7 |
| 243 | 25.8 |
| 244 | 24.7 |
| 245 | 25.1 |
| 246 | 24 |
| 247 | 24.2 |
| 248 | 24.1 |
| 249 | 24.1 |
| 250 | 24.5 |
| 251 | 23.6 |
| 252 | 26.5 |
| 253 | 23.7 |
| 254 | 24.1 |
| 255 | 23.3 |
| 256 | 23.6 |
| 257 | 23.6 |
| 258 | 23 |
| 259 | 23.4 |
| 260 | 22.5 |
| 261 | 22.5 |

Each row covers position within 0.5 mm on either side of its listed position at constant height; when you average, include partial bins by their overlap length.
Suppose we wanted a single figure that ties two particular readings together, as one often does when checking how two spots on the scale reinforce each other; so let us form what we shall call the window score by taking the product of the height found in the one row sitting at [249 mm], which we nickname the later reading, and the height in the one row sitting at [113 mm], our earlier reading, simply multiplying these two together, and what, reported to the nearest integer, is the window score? 554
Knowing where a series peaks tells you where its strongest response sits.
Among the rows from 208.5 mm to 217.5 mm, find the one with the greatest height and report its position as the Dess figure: 211 mm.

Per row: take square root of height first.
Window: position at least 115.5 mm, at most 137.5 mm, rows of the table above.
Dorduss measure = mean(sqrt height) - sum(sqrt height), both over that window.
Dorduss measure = -103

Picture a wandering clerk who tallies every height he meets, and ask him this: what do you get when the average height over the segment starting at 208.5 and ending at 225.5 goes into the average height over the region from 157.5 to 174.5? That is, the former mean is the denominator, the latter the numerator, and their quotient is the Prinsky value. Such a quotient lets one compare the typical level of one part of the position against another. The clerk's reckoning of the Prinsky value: 1.09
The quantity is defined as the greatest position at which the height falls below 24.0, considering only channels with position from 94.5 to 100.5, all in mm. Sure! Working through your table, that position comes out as 100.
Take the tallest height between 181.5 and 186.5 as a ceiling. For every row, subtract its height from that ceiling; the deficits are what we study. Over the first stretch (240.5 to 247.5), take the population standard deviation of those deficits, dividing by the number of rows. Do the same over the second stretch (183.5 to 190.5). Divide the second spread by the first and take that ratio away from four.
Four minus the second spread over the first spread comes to 2.3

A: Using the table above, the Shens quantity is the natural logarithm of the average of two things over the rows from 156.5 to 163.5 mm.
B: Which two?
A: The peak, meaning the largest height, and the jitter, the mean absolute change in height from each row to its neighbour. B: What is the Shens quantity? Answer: 2.583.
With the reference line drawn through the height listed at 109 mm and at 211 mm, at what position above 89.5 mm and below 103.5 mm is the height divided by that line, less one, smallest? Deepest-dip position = 100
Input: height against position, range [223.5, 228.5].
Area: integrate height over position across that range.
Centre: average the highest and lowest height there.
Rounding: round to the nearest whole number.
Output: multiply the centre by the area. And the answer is 2781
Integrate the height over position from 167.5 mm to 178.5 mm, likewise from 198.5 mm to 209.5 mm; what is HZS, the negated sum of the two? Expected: -539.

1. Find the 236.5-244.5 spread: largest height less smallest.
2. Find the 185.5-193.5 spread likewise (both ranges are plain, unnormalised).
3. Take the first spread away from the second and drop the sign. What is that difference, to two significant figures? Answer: 0.90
